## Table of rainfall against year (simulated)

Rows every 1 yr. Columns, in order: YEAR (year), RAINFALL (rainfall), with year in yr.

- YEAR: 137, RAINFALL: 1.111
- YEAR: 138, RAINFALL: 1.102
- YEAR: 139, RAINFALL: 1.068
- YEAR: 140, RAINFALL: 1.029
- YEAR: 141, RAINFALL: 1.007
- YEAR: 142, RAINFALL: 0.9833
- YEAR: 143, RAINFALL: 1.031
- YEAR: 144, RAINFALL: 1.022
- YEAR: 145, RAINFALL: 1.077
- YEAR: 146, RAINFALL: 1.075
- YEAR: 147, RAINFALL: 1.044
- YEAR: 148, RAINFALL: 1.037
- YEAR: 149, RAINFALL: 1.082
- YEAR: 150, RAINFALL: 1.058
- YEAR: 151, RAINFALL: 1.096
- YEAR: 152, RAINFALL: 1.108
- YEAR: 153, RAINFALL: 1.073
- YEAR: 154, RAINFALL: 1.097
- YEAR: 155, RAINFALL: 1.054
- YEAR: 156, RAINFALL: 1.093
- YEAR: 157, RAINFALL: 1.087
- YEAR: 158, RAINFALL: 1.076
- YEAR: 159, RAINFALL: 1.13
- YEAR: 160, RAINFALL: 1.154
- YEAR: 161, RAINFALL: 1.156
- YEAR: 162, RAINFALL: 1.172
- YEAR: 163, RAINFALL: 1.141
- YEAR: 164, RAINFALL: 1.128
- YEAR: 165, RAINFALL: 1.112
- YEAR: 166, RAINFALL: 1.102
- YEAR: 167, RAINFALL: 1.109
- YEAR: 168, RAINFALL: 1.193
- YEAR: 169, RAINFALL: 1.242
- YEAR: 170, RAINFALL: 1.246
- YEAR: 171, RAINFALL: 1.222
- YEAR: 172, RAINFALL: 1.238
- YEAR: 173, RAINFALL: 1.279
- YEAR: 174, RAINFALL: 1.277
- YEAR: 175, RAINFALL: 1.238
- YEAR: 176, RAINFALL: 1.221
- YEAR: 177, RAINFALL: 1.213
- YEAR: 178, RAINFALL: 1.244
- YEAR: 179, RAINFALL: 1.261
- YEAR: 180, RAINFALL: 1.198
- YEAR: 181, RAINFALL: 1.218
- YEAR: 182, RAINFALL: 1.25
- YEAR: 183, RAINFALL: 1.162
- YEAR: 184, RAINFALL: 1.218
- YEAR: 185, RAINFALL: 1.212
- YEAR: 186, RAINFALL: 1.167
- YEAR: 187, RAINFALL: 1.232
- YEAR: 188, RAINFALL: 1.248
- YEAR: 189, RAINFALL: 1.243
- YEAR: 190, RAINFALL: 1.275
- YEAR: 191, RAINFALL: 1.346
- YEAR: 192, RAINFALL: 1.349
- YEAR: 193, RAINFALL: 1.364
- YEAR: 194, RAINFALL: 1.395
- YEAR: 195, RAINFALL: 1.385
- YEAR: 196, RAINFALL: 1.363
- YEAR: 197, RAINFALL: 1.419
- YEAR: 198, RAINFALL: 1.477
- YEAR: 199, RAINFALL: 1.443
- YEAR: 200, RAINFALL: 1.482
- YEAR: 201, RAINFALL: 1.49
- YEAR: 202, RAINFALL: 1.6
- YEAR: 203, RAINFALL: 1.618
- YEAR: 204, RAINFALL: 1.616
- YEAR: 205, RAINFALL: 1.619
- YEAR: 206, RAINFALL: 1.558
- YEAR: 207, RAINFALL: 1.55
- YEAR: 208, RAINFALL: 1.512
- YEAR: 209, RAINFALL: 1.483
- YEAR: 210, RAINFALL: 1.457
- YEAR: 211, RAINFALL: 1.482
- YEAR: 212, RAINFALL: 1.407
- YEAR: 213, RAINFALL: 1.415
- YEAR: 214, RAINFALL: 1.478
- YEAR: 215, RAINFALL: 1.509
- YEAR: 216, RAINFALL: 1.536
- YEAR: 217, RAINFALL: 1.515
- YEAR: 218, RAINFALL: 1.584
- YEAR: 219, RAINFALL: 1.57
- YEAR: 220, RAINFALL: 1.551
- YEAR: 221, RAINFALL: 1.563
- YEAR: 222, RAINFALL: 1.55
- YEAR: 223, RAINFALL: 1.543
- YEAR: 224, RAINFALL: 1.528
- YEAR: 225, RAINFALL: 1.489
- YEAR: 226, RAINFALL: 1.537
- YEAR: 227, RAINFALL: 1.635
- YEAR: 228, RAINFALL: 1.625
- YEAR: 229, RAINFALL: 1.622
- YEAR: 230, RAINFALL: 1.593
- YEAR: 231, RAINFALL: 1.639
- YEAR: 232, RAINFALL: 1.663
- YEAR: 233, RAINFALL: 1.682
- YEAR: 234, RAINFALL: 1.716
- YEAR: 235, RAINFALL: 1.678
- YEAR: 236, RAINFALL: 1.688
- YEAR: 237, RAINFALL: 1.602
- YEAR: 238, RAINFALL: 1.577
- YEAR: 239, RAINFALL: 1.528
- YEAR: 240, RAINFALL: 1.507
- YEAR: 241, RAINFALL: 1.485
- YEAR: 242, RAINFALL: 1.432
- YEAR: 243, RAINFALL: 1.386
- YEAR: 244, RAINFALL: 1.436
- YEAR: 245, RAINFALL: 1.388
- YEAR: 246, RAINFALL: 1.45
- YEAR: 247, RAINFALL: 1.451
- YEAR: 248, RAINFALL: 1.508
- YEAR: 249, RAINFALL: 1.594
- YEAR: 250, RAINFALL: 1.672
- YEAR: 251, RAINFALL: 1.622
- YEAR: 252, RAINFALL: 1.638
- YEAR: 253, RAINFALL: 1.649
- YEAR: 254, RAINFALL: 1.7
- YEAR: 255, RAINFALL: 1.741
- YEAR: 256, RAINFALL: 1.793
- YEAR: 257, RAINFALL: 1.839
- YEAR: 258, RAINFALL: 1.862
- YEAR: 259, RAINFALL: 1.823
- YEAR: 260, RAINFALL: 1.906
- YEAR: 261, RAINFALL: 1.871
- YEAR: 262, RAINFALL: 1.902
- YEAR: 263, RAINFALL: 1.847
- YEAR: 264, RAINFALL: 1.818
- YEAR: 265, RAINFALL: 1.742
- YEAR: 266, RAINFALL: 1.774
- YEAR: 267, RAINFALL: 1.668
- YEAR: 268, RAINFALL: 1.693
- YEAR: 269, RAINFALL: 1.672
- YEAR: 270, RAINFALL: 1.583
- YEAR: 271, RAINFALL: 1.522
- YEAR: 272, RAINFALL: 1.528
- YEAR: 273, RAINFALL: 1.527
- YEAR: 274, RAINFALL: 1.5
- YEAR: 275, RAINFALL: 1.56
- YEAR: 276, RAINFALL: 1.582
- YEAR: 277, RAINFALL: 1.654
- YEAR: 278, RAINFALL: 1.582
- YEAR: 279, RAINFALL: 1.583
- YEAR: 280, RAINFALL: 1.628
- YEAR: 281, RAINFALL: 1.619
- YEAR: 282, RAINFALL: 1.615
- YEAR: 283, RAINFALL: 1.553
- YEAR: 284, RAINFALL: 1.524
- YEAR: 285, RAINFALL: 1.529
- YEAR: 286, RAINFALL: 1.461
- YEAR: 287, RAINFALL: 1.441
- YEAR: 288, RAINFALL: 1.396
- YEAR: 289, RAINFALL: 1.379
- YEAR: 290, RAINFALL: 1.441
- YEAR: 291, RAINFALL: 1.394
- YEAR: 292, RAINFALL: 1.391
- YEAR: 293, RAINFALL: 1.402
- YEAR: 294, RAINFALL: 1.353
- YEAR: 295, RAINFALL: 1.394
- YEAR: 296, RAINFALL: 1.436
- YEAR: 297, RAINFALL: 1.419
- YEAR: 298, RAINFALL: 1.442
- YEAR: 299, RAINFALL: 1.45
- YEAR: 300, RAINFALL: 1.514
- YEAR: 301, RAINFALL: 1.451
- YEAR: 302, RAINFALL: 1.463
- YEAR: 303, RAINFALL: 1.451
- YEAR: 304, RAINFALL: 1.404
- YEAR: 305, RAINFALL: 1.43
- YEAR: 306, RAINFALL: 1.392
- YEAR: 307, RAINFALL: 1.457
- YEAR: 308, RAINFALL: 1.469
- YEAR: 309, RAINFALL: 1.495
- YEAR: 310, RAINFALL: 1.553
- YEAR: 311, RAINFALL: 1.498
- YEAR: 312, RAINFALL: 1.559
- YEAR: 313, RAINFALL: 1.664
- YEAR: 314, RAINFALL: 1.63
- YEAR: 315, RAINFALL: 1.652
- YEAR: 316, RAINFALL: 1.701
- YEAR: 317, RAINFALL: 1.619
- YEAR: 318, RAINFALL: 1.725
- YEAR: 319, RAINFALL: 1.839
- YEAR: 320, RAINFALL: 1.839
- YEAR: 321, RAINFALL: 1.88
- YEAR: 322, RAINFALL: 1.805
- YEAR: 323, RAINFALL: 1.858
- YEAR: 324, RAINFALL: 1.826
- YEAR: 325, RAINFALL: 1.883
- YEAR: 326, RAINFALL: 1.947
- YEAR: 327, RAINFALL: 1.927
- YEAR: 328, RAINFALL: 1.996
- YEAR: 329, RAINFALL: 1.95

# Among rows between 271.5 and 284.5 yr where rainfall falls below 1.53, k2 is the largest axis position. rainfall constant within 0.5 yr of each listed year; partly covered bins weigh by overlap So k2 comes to 284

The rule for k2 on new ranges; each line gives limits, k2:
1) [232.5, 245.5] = 245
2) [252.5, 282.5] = 274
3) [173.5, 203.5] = 201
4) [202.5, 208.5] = 208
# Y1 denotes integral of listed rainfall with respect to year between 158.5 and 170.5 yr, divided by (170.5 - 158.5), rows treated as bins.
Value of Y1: 1.16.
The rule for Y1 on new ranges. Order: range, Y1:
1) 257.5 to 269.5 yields 1.80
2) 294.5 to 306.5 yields 1.44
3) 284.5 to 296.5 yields 1.42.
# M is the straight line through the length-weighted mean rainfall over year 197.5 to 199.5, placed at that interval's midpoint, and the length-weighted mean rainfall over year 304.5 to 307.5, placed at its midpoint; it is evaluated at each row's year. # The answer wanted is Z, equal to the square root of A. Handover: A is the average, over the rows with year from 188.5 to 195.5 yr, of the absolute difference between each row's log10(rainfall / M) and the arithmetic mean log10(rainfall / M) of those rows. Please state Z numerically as 0.122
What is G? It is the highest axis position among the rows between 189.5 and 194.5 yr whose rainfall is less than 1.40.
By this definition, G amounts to 194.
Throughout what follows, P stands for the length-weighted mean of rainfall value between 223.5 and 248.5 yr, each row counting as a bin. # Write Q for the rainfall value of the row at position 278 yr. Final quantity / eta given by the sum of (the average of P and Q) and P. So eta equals 3.1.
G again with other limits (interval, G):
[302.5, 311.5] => 306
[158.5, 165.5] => 165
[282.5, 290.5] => 289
